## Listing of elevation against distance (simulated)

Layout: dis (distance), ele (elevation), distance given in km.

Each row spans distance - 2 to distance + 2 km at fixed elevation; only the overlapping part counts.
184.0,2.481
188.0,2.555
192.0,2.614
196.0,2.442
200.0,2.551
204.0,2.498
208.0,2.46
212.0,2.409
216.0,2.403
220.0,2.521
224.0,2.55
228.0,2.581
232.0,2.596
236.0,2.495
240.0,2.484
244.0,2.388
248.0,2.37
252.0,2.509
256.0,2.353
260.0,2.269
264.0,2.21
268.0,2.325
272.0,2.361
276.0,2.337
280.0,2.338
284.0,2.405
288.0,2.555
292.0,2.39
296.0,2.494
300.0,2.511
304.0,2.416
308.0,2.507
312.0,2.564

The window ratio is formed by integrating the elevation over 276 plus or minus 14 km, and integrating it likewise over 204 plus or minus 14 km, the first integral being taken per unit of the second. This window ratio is 0.95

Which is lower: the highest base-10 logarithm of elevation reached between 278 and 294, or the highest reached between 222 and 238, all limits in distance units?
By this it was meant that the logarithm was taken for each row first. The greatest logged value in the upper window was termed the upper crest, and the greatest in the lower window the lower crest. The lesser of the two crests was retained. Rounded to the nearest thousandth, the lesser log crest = 0.407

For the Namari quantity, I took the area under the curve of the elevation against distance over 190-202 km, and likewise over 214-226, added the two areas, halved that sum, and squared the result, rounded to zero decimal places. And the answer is 910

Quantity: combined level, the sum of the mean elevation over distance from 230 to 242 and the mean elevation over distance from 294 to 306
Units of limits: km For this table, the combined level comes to 5.00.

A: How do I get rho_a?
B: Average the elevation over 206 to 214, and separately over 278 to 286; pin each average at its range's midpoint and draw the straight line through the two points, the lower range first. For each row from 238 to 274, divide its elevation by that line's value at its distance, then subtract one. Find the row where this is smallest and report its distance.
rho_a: 264.0 km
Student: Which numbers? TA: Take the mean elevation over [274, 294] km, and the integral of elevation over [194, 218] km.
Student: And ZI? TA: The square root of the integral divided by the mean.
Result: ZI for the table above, 5.0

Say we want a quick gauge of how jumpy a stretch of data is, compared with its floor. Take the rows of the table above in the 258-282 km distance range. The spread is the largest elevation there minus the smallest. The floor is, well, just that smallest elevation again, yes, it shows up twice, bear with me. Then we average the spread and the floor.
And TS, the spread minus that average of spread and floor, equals -1.03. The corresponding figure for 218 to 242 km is -1.19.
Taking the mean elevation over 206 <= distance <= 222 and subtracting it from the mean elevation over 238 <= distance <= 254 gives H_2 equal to -0.01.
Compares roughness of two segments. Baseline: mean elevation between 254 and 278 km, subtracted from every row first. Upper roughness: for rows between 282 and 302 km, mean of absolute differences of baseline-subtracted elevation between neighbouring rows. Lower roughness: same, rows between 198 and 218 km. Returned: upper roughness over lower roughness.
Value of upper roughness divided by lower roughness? 2.9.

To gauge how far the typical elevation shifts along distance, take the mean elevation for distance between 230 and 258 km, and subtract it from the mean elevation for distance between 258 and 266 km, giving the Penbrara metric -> -0.22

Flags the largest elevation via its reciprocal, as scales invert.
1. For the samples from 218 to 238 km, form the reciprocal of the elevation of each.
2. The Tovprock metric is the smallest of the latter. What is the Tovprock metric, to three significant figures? 0.385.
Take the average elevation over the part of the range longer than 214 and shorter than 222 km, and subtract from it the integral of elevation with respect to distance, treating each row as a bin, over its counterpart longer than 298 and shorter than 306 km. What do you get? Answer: -17.2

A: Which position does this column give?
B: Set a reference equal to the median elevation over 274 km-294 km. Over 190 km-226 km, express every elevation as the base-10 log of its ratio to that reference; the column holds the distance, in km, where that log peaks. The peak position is 192.0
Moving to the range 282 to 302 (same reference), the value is 288.0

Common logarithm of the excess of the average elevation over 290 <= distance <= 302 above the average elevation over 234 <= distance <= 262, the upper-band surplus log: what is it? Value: -1.3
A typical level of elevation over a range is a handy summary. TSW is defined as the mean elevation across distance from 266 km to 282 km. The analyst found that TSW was 2.34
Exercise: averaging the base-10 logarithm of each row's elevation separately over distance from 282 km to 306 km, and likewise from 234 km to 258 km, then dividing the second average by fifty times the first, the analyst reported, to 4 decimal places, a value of 0.0197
